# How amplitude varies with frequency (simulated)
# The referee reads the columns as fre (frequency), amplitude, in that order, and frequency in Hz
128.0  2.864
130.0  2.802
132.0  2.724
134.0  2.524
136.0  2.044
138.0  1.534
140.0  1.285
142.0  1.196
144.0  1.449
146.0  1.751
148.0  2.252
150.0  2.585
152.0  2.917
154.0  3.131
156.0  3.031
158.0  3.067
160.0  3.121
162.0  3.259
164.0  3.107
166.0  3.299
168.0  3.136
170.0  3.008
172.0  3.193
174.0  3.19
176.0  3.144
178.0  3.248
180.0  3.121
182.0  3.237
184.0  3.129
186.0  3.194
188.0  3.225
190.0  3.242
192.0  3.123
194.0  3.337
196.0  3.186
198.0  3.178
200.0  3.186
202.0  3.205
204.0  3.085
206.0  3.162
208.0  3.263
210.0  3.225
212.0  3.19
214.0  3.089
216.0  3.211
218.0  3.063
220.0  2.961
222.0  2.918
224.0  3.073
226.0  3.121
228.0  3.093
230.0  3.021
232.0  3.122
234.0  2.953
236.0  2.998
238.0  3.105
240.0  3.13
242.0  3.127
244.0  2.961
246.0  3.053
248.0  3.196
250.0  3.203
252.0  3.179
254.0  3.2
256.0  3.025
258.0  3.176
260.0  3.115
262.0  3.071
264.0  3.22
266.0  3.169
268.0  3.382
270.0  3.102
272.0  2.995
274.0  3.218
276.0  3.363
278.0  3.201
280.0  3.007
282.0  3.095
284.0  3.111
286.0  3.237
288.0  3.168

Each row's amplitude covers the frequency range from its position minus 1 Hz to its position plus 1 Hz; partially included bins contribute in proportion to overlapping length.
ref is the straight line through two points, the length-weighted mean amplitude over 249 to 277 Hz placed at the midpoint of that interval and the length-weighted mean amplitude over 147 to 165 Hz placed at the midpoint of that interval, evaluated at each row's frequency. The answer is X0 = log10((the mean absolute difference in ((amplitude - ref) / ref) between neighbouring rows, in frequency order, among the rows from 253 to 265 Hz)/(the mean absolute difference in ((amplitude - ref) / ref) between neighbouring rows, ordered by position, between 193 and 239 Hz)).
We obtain 0.14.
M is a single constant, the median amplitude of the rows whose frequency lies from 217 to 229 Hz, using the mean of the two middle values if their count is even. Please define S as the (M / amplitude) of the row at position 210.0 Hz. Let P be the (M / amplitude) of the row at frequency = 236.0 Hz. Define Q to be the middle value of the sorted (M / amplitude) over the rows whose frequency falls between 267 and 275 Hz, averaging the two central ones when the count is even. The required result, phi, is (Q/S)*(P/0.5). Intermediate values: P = 1.02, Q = 0.97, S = 0.95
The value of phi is 2.09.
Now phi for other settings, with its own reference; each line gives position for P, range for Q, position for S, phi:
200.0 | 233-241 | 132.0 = 1.72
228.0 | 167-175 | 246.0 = 1.91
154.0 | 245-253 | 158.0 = 1.89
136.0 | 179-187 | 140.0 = 1.22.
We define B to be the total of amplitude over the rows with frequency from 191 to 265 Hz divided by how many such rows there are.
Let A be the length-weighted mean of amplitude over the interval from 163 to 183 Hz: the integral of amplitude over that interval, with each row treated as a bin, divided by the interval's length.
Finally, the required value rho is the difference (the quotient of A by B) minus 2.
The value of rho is -0.99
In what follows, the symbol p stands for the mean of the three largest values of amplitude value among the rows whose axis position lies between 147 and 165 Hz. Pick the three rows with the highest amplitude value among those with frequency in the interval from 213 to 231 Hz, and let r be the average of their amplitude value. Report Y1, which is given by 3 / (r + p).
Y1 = 0.475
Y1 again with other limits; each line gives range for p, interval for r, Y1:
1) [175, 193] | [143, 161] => 0.473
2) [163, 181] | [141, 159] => 0.474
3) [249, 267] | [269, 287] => 0.463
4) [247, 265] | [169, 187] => 0.466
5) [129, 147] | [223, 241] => 0.517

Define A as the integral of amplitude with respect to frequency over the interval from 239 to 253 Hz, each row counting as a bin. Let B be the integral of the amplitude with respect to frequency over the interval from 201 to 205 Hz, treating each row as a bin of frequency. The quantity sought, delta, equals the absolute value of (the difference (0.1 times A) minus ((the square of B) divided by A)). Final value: 1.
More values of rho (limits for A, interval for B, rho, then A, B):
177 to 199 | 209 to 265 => -0.97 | 3.20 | 3.10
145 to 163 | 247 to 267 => -1.12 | 2.79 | 3.16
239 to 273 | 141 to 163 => -0.76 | 3.14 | 2.52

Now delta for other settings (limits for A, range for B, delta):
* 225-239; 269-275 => 4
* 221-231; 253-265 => 43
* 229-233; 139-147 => 9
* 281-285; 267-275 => 51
